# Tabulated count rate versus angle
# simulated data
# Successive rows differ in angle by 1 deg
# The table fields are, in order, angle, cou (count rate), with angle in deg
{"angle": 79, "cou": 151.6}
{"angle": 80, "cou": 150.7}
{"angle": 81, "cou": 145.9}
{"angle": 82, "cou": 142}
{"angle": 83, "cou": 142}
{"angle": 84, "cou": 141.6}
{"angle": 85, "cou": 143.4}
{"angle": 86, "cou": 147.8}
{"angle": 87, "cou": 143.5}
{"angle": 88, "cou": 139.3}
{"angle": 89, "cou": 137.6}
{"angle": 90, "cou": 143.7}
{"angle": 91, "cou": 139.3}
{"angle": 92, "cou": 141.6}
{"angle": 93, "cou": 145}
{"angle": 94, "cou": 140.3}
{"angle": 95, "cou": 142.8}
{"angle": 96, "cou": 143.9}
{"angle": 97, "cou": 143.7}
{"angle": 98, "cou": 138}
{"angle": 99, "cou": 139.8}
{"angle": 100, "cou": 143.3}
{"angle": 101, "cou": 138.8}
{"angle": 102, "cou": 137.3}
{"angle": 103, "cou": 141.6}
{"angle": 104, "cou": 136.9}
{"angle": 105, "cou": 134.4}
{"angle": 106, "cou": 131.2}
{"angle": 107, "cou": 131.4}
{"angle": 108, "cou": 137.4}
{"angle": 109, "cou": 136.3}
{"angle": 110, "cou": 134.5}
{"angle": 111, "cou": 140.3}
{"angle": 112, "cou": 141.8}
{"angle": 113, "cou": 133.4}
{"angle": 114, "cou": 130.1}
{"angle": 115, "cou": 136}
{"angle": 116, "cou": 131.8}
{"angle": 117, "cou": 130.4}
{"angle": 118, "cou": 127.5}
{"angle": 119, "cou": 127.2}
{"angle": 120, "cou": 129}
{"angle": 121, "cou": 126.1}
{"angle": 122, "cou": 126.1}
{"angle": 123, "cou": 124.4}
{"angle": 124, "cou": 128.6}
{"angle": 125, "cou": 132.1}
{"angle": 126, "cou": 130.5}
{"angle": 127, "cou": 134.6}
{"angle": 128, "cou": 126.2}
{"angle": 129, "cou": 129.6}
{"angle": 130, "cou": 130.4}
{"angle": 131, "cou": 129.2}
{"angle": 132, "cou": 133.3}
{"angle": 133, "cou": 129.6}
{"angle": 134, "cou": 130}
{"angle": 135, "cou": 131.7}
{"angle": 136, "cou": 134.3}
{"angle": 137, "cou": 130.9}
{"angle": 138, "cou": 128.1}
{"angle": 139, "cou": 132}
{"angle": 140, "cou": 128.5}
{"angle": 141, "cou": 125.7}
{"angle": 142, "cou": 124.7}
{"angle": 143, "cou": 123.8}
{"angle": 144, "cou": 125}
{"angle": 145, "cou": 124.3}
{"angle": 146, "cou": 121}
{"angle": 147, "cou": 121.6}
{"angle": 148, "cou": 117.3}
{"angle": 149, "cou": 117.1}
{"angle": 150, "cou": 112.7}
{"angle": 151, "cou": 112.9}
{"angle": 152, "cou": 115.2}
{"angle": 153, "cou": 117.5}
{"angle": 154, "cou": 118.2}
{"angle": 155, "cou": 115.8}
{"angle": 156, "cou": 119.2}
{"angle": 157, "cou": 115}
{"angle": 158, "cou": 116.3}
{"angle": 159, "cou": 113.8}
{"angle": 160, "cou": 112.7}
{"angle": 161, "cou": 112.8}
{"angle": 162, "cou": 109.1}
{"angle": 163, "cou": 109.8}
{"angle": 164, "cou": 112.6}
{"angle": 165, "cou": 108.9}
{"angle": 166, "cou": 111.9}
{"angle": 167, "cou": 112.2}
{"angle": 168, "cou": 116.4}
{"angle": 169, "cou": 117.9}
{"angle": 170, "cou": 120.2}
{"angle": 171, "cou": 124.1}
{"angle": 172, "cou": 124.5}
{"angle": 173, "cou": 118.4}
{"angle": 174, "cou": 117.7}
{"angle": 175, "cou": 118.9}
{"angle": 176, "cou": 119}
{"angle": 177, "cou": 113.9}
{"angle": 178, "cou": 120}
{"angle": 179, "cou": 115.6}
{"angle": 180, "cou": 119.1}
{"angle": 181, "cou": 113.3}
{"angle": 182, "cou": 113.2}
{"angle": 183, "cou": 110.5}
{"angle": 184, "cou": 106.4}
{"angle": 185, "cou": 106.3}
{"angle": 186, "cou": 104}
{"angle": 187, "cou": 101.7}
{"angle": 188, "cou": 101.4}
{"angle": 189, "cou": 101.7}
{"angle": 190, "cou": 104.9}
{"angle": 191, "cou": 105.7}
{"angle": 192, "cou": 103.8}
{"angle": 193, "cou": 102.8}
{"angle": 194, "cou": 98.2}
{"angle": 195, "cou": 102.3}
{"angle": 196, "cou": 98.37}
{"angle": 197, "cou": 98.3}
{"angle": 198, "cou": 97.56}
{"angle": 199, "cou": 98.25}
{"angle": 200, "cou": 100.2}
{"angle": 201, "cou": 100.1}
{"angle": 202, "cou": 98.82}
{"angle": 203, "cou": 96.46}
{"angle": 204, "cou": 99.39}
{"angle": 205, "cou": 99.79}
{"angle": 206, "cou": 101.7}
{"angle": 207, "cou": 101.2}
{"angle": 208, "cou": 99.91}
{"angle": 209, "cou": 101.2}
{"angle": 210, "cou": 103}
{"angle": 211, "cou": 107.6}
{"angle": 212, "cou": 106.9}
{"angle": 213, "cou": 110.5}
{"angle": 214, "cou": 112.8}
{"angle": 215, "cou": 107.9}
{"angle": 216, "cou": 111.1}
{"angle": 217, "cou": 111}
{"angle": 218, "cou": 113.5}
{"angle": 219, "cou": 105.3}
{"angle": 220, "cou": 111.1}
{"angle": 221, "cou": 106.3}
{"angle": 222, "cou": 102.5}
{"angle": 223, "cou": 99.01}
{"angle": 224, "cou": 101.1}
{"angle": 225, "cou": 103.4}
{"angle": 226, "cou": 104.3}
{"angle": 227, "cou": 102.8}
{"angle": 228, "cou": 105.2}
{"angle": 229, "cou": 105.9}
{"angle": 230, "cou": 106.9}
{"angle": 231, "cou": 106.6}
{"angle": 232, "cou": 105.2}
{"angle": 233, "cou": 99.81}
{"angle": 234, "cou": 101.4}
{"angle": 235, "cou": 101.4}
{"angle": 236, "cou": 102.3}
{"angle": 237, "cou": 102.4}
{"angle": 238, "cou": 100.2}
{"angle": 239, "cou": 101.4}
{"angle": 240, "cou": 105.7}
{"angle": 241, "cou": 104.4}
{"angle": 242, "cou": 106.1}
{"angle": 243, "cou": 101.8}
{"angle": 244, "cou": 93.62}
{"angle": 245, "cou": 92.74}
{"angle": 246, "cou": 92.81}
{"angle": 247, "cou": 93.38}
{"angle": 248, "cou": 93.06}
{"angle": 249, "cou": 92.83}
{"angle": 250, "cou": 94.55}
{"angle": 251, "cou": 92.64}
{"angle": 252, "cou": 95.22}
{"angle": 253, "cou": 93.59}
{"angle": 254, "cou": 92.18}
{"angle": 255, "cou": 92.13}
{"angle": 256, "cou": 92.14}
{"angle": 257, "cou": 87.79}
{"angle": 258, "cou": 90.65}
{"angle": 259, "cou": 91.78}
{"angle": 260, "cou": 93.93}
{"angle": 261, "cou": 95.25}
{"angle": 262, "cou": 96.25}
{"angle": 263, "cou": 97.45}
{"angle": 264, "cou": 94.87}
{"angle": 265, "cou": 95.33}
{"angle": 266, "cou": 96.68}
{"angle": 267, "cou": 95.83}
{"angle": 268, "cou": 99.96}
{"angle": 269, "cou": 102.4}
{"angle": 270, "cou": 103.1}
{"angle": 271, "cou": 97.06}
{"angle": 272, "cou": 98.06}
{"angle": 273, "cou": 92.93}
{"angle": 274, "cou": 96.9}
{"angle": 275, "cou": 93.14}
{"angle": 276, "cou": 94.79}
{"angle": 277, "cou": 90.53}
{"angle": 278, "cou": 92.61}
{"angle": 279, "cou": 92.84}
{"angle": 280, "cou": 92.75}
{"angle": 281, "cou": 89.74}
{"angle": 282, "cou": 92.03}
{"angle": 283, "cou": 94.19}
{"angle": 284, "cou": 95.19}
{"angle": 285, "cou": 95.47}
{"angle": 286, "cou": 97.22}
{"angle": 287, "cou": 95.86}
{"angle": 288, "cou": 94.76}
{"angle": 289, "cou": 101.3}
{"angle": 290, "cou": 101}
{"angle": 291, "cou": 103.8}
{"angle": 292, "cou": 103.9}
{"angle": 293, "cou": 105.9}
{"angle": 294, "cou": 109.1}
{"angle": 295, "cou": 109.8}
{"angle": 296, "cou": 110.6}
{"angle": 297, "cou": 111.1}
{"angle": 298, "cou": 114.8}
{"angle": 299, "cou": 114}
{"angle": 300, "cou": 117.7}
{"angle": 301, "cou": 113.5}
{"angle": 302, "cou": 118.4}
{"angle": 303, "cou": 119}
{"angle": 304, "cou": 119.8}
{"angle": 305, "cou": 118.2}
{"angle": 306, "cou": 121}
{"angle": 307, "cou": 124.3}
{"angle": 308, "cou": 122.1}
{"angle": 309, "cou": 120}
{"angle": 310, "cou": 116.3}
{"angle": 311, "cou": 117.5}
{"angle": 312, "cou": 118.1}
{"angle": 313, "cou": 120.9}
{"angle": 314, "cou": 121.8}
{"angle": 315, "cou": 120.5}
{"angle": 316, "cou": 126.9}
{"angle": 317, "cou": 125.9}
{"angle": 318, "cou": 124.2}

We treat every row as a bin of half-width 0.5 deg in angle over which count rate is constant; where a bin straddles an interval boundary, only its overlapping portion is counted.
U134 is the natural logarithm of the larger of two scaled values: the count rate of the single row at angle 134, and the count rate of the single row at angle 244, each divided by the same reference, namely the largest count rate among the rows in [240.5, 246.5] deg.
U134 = 0.20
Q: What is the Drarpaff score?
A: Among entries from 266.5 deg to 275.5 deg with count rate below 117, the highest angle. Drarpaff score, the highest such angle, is 275 deg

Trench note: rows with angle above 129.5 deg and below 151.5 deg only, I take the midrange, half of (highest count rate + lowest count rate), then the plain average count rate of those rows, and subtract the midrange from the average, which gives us 2.1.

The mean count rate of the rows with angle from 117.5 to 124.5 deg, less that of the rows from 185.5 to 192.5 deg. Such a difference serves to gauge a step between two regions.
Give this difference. 24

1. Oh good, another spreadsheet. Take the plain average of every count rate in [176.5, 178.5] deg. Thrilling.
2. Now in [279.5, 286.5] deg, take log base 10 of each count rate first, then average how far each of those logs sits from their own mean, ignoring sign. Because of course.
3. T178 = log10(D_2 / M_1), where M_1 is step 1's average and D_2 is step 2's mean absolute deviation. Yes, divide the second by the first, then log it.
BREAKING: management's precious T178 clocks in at -4.11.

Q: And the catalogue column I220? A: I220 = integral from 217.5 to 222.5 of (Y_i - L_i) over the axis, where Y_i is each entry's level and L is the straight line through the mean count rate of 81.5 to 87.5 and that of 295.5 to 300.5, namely -84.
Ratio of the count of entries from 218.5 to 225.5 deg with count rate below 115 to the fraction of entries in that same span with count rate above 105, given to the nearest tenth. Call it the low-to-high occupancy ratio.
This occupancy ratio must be 16.3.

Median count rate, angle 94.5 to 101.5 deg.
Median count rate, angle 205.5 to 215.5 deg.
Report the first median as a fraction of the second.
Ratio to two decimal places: 1.36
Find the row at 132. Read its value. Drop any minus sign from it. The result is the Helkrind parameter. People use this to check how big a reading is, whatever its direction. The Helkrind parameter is 133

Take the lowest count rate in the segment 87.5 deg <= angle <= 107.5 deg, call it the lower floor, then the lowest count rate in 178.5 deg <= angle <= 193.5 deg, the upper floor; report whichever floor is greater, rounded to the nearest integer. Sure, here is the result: 131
